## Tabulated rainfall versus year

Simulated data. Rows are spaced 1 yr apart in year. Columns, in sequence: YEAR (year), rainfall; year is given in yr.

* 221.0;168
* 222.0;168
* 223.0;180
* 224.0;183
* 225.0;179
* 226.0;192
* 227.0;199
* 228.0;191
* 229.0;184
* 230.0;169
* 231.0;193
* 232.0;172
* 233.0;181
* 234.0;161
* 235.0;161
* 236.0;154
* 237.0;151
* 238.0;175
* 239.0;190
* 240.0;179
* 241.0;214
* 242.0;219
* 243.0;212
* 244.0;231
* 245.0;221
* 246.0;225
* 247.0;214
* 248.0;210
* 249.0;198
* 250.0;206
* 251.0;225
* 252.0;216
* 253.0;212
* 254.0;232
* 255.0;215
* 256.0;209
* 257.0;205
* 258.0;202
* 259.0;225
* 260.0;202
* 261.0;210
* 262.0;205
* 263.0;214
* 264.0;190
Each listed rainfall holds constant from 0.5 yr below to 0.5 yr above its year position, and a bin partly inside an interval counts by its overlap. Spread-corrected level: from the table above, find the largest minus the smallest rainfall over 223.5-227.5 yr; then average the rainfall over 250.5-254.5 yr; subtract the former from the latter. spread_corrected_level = 201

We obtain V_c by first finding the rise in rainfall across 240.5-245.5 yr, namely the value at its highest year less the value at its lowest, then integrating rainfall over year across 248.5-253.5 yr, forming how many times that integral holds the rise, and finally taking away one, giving 150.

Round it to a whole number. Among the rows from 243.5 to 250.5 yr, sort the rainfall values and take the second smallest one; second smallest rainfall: 206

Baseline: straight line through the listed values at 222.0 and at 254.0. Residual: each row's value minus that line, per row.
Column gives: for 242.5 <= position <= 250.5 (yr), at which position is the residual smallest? 249.0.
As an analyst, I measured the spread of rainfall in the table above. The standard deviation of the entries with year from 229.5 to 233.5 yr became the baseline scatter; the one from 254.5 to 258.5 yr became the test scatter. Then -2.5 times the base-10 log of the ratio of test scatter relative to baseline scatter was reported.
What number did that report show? 0.71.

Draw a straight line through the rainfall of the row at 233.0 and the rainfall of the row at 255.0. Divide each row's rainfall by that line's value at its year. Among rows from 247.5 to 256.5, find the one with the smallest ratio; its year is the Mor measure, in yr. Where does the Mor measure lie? 249.0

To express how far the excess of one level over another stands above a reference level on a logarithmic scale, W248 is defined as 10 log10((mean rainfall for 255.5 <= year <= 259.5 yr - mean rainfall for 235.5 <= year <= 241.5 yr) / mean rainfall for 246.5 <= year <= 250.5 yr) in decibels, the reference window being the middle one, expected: -7.96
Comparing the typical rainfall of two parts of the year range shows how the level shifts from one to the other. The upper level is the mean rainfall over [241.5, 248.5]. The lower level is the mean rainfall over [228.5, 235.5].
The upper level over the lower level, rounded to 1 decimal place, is 1.3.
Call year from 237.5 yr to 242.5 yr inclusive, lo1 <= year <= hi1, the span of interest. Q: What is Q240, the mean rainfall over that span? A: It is 195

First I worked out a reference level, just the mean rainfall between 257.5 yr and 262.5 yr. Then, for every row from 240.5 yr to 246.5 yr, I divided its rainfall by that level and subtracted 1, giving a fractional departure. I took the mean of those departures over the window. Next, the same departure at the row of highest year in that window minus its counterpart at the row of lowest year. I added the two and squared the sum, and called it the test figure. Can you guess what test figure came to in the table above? 0.012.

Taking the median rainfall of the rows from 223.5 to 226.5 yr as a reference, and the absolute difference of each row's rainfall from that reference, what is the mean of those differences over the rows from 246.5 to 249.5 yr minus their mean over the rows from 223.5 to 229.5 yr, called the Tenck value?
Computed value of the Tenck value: 18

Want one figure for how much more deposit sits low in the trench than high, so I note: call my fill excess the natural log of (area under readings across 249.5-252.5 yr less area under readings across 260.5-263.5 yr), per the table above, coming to 2.9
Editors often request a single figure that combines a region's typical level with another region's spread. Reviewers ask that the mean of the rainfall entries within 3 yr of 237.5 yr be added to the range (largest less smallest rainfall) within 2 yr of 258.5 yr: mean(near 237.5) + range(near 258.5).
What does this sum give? 191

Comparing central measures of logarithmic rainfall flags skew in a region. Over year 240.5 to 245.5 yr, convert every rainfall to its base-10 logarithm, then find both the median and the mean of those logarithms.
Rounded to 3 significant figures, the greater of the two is 2.34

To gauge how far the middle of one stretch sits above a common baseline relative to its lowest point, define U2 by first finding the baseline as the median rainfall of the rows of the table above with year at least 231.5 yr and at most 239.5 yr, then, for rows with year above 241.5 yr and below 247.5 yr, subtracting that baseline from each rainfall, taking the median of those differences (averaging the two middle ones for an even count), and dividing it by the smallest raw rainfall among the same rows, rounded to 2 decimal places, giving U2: 0.25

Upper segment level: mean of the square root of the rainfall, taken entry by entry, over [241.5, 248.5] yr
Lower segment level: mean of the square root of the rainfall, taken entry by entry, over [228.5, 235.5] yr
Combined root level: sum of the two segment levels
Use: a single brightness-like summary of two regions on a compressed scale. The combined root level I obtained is 28.0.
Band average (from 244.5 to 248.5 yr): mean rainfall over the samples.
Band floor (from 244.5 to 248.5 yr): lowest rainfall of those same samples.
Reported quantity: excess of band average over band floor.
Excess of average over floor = 7.5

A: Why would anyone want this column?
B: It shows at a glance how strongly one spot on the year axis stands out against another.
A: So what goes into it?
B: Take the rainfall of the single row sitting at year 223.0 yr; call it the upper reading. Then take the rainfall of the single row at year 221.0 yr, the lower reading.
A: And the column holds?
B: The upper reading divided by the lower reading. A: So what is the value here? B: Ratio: 1.07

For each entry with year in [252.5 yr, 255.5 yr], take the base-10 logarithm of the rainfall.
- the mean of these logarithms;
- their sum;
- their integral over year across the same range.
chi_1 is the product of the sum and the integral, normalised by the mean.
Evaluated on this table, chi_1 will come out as 21.1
